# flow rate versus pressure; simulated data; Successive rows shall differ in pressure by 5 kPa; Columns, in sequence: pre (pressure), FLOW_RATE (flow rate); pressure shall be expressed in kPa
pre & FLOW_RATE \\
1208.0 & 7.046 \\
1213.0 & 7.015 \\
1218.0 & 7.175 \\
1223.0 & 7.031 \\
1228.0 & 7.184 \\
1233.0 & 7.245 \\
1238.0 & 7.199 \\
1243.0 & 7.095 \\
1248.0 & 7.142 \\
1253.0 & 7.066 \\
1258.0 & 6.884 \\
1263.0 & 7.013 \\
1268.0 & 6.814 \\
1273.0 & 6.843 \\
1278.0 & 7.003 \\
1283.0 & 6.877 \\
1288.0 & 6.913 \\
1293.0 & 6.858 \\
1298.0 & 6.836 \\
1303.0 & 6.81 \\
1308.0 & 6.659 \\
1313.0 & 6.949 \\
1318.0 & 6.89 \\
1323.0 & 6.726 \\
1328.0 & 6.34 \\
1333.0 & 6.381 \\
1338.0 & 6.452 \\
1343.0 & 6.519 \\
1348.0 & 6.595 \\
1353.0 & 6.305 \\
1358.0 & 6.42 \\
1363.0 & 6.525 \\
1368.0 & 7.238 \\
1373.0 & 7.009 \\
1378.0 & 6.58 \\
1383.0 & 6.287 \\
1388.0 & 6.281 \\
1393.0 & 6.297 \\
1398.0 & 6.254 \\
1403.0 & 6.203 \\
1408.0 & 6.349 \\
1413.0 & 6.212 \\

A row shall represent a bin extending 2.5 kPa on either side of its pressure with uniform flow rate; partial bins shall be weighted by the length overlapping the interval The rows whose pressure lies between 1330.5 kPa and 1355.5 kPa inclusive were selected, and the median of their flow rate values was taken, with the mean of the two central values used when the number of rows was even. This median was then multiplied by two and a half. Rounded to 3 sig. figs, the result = 16.1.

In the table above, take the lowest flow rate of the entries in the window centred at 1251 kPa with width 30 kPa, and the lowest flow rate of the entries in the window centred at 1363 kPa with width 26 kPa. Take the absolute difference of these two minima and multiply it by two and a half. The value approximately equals 1.45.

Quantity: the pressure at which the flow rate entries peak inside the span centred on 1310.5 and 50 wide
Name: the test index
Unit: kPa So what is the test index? 1313.0 kPa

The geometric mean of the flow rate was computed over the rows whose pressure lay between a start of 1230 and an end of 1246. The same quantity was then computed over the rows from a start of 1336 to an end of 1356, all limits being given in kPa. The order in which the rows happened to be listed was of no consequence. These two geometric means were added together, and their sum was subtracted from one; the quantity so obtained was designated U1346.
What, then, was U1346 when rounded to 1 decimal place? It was -12.6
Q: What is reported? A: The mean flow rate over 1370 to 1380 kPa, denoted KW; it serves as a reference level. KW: 6.8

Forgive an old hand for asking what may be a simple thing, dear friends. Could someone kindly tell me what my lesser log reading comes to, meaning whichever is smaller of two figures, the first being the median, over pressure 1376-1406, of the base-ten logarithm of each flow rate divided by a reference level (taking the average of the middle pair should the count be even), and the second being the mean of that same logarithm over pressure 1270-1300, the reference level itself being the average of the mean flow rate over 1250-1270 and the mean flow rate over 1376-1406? -0.023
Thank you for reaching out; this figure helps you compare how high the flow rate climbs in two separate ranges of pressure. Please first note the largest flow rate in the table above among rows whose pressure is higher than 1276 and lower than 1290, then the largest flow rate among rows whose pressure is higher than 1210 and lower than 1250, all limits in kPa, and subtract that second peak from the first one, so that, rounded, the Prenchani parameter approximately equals -0.2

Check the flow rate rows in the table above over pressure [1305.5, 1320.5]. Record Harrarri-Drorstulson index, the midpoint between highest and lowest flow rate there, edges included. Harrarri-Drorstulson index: 6.80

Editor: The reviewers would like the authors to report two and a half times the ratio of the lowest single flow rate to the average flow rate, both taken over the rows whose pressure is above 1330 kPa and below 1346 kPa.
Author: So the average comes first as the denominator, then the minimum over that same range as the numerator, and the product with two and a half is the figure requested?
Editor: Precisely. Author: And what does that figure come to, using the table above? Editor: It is 2.47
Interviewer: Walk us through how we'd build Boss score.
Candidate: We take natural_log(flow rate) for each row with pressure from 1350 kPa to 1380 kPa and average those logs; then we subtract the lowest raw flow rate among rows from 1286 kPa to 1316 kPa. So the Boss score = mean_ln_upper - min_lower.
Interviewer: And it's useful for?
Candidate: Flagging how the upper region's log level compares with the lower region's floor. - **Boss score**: -4.8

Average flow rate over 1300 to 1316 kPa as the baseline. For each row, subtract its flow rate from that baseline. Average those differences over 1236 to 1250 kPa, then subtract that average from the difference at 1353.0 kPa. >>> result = 0.84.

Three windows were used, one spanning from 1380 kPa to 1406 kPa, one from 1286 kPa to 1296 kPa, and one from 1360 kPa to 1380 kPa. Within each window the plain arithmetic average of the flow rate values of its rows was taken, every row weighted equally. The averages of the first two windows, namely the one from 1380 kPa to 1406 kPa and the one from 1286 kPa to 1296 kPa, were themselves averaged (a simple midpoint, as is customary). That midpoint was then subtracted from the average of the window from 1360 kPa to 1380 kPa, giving 0.26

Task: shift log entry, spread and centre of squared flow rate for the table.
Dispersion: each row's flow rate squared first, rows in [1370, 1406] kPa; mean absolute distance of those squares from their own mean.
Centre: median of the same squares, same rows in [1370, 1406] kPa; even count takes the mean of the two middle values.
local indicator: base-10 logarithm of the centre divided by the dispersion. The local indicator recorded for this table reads 1.1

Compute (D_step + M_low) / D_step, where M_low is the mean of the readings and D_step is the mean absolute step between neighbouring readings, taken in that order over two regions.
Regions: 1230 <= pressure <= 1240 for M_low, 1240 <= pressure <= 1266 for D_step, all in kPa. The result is 68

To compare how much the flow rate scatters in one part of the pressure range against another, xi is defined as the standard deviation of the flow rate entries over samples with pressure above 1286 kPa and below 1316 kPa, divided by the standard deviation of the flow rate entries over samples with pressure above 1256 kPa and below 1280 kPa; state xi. 1.1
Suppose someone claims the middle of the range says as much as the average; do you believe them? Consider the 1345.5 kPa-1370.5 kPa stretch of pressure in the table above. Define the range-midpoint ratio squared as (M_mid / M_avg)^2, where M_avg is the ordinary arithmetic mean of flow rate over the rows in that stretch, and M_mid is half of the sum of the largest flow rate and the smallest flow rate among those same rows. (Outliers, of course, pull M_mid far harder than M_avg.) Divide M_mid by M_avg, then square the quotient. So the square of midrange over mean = 1.05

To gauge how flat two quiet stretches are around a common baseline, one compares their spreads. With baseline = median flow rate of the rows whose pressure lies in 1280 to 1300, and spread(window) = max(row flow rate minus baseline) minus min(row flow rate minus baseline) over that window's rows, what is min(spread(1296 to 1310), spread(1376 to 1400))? 0.177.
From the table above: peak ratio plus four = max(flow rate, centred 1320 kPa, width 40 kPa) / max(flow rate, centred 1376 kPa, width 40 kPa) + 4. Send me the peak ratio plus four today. 4.96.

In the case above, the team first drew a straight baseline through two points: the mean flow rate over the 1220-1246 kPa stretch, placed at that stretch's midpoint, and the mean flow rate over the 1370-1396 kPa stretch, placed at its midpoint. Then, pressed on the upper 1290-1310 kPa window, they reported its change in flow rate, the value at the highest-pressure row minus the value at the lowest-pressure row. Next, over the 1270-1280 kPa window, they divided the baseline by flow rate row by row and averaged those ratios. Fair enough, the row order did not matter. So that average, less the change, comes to 1.21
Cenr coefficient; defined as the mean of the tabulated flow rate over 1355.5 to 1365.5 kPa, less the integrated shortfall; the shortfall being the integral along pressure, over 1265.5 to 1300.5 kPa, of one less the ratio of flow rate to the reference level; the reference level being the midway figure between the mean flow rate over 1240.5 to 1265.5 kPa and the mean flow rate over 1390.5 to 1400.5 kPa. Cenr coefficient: 7.6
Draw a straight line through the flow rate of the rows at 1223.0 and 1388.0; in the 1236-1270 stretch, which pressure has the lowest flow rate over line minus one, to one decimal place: 1268.0 kPa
